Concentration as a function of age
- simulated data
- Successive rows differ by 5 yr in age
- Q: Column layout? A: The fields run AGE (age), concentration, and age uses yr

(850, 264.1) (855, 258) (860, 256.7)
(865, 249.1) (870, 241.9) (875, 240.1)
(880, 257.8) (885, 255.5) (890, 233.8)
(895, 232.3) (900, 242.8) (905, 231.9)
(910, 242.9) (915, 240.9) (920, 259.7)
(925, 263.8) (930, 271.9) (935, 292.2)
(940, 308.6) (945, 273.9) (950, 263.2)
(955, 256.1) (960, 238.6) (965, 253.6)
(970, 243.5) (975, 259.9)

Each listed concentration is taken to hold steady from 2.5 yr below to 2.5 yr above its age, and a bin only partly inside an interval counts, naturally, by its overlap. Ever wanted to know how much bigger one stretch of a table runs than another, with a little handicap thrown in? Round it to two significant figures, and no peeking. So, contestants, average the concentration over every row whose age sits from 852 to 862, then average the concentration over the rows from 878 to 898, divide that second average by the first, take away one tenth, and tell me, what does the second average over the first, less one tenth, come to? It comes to 0.85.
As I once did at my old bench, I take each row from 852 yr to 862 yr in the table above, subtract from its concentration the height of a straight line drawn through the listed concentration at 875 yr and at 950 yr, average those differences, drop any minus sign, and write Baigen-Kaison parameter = 23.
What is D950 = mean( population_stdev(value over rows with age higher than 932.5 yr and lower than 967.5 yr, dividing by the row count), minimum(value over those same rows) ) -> 130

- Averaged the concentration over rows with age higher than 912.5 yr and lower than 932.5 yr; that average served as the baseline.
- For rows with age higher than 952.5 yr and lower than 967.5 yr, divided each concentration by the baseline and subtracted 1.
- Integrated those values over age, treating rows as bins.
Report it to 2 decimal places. -0.56 yr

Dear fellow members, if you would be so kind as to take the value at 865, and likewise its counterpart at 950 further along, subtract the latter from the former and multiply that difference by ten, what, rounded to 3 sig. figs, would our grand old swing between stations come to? -141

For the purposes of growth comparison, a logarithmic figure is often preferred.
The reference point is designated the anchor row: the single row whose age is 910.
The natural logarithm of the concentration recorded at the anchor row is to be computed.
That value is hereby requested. 5.49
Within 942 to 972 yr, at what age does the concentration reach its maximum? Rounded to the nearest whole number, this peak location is 945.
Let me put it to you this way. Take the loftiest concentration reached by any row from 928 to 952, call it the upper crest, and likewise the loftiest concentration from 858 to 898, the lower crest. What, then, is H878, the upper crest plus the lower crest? 566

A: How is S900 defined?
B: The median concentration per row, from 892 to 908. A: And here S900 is 232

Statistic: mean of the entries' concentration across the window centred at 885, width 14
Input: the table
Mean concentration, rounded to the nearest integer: 249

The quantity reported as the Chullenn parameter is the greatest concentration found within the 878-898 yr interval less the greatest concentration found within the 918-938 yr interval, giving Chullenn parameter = -34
